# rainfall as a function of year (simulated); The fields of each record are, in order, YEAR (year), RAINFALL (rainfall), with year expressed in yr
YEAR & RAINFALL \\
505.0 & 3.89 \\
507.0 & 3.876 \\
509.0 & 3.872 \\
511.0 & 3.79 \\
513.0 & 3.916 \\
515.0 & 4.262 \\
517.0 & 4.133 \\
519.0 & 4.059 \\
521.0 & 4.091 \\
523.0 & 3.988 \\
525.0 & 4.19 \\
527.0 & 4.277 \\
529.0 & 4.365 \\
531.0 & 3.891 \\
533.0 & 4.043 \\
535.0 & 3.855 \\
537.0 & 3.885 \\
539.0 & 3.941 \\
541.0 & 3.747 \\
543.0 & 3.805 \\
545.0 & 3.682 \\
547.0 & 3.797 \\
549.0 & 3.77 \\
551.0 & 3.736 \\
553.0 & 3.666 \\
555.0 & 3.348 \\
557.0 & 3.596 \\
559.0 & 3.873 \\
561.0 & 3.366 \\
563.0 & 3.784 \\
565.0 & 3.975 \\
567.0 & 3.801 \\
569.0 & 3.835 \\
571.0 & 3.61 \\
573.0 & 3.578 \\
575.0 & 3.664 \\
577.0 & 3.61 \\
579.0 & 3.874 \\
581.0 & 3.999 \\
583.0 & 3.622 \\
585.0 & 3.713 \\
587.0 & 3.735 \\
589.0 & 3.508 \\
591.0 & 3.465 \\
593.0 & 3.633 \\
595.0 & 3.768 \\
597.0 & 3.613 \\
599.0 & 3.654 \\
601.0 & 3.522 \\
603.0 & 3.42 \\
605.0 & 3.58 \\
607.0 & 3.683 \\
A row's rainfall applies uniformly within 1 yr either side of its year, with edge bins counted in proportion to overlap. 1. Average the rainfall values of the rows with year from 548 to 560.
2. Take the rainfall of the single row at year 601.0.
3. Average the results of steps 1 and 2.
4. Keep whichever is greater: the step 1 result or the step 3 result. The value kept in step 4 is 3.7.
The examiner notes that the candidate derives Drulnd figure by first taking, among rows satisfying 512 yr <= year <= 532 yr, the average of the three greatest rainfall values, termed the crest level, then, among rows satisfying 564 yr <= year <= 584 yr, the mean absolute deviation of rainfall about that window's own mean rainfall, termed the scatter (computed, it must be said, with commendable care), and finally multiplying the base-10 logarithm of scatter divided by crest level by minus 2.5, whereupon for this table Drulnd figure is 3.72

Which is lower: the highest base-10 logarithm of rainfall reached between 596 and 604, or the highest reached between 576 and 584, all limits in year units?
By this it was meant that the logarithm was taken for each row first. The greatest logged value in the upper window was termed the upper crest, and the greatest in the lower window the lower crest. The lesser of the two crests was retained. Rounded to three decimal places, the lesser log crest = 0.563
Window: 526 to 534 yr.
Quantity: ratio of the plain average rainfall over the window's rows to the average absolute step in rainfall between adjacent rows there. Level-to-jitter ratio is 17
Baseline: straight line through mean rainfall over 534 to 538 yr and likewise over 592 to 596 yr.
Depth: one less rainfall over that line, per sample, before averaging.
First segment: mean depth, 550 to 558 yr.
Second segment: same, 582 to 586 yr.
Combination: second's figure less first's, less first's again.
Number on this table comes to -0.10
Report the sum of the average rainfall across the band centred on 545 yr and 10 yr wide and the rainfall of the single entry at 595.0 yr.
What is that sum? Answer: 7.53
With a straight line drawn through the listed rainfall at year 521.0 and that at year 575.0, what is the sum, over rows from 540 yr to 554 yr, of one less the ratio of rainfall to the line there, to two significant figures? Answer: 0.26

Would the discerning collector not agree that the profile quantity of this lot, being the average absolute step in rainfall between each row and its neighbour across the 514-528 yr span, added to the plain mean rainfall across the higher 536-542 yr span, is 3.96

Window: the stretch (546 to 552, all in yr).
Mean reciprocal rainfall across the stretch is 0.265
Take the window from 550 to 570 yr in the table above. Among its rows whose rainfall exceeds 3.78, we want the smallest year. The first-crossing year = 559.0 yr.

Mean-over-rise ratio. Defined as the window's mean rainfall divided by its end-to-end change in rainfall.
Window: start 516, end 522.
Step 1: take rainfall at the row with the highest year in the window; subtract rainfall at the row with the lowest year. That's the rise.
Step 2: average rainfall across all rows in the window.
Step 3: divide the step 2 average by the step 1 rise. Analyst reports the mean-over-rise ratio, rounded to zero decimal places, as -97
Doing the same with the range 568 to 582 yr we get 23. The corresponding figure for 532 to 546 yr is -11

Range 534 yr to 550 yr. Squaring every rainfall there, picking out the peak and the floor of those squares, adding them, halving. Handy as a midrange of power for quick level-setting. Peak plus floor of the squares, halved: 14.5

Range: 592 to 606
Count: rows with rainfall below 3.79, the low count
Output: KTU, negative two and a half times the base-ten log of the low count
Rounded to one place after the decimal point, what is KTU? -2.1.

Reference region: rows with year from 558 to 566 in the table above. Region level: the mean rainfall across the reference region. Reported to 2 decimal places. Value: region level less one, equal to 2.75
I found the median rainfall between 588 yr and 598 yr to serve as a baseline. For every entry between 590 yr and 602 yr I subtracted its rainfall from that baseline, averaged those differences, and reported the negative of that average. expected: 0.00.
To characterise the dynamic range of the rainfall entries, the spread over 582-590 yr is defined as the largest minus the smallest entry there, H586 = 0.23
